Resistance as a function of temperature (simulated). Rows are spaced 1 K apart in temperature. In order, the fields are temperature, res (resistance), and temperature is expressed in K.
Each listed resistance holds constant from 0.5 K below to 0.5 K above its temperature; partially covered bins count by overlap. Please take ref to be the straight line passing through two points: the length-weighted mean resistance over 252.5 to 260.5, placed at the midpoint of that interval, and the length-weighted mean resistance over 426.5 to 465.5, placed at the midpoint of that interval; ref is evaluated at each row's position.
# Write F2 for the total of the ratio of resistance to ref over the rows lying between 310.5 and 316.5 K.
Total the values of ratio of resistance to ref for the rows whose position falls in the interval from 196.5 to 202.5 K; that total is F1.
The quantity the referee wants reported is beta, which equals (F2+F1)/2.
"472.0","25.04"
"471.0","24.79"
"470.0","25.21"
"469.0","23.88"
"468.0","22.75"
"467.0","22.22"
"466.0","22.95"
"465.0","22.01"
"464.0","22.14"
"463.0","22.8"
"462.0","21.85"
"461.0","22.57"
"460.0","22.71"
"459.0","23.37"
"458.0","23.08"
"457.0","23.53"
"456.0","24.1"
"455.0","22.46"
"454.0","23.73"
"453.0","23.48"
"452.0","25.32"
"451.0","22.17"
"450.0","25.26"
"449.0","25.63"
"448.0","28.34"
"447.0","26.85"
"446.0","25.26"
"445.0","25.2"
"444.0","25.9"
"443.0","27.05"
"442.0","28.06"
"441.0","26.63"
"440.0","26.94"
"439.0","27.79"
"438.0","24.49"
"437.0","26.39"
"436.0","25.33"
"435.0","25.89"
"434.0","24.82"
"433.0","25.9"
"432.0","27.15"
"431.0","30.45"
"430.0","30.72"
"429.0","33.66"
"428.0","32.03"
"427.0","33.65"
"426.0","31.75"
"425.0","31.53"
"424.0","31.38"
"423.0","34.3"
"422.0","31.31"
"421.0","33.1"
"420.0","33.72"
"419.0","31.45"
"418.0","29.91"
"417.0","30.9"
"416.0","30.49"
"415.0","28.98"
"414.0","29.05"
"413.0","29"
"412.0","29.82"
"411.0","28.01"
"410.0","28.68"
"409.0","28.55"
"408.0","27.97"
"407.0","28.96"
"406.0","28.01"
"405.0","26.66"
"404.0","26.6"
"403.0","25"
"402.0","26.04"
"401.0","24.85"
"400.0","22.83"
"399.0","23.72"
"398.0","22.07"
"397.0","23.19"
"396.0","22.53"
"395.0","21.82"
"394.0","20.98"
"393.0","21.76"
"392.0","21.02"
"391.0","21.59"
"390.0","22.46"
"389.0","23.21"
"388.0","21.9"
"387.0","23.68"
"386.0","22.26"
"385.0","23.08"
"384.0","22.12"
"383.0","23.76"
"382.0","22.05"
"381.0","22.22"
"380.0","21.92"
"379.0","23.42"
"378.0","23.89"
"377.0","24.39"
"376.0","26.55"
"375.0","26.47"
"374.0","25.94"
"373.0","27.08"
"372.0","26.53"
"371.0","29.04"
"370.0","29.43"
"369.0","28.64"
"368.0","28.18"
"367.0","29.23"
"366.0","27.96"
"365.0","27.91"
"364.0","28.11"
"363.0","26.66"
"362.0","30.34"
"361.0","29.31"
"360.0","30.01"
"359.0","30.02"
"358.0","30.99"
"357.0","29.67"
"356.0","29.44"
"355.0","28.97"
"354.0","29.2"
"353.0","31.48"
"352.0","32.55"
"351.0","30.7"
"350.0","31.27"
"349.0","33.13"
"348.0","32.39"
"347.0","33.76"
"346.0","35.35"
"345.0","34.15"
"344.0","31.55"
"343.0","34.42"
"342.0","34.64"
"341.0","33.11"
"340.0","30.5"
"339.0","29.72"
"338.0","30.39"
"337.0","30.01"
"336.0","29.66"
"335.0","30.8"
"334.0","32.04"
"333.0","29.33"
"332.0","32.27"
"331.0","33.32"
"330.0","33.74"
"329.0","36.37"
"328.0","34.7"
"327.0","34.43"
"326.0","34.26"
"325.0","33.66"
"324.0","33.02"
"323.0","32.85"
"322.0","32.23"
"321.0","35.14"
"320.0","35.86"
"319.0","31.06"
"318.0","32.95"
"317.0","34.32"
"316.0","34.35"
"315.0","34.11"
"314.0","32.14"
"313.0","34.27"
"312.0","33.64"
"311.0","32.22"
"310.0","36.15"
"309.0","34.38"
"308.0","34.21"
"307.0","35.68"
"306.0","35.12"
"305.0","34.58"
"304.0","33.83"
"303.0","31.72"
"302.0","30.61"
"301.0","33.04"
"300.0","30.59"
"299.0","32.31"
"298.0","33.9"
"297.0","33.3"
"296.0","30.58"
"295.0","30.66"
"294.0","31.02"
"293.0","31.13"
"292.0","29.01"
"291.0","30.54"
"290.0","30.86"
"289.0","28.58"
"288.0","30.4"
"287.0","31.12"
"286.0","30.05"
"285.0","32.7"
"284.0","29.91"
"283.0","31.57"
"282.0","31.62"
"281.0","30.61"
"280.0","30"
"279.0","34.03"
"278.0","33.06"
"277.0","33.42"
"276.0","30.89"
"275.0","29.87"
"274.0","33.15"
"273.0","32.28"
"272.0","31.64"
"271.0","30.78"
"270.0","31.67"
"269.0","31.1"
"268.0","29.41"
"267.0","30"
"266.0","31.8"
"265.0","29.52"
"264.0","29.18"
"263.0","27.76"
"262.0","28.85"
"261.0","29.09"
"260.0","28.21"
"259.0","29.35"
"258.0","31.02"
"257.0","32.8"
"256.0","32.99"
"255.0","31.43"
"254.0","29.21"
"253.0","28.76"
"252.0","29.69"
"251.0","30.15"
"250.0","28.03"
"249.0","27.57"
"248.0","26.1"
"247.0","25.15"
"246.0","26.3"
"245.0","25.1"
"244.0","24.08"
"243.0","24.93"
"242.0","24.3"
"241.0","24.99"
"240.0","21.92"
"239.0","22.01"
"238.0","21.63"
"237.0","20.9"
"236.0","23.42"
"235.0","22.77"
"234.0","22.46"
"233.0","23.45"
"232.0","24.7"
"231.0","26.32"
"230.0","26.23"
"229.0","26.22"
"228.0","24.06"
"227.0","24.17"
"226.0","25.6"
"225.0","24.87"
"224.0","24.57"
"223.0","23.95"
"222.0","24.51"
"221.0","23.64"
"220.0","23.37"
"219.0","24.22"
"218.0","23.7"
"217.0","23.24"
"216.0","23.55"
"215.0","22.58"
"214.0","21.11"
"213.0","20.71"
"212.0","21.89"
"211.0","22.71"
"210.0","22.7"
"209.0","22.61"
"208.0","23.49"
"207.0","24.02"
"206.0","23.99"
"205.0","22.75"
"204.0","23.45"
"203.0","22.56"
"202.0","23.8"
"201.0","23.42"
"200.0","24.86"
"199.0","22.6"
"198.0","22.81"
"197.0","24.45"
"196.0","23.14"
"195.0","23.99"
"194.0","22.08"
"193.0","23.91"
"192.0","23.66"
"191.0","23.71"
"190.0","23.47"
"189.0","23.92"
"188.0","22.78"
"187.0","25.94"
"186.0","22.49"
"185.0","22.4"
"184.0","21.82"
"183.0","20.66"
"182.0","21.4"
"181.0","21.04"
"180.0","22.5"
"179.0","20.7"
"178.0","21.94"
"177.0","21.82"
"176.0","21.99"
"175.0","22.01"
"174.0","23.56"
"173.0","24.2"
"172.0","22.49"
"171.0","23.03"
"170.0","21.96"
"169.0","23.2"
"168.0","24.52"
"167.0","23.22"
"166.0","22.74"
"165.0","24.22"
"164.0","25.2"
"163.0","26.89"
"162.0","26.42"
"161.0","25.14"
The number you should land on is 5.7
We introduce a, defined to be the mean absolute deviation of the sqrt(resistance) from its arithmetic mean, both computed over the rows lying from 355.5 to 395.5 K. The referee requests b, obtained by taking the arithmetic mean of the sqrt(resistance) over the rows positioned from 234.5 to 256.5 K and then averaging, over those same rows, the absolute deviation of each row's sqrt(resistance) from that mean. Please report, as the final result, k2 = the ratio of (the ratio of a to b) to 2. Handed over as 0.54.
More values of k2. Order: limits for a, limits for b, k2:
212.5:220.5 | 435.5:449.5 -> 0.57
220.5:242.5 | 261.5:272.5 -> 0.60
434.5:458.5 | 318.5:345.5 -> 0.45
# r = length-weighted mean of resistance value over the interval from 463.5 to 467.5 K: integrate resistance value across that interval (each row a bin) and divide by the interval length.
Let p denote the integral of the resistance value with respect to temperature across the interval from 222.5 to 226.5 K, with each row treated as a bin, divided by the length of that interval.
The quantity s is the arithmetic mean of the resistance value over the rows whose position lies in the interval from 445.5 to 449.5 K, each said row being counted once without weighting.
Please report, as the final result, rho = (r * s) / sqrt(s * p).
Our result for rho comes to 23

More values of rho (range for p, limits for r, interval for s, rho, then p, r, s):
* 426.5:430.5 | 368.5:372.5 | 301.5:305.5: 28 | 32.5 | 28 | 32.7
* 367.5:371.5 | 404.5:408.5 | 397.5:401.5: 25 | 28.8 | 28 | 23.4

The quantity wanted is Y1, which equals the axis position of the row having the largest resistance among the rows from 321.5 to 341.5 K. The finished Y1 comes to 329.0 K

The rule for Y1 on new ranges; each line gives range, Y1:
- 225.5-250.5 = 250.0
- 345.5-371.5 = 346.0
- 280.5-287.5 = 285.0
